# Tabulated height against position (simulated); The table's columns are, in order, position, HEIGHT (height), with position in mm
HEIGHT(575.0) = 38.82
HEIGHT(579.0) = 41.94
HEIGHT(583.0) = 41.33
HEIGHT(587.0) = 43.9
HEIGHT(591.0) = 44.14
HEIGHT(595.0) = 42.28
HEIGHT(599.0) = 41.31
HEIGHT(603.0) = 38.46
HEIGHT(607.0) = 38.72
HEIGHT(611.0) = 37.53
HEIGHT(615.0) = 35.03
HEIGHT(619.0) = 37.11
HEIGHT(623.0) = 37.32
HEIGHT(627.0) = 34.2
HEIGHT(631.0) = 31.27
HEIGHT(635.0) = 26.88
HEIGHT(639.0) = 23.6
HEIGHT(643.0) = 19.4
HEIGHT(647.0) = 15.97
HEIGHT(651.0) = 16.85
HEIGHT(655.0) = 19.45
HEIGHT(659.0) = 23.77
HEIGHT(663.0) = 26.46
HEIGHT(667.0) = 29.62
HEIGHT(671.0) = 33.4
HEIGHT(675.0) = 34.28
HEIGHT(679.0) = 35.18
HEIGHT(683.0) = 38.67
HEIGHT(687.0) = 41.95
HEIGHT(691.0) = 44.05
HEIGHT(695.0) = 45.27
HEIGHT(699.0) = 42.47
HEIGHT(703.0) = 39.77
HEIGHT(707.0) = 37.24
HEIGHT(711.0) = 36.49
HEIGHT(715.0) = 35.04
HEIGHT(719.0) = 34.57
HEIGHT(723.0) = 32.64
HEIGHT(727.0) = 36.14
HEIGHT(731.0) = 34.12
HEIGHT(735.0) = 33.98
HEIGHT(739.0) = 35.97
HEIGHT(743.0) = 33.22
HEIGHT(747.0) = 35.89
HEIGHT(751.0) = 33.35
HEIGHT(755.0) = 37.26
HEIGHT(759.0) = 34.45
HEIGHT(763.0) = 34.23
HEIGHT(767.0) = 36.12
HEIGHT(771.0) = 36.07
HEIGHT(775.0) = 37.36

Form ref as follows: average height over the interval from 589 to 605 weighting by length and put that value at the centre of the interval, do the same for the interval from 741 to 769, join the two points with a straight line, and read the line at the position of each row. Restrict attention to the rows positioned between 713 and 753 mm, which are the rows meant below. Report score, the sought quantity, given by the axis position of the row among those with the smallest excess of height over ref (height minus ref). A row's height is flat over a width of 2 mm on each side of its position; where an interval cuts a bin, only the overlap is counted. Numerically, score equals 723.0 mm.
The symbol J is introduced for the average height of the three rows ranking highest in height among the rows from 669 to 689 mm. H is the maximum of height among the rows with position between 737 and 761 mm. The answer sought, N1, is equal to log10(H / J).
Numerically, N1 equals -0.015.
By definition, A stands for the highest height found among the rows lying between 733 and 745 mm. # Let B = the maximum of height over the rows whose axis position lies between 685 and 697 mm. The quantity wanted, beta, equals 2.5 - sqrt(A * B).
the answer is -37.9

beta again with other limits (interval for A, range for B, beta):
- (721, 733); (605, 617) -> -34.9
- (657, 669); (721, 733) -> -30.2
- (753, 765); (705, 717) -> -34.7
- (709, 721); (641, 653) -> -24.1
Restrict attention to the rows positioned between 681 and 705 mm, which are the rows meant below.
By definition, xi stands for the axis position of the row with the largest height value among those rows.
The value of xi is 695.0 mm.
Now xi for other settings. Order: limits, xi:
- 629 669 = 631.0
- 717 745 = 727.0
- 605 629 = 607.0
